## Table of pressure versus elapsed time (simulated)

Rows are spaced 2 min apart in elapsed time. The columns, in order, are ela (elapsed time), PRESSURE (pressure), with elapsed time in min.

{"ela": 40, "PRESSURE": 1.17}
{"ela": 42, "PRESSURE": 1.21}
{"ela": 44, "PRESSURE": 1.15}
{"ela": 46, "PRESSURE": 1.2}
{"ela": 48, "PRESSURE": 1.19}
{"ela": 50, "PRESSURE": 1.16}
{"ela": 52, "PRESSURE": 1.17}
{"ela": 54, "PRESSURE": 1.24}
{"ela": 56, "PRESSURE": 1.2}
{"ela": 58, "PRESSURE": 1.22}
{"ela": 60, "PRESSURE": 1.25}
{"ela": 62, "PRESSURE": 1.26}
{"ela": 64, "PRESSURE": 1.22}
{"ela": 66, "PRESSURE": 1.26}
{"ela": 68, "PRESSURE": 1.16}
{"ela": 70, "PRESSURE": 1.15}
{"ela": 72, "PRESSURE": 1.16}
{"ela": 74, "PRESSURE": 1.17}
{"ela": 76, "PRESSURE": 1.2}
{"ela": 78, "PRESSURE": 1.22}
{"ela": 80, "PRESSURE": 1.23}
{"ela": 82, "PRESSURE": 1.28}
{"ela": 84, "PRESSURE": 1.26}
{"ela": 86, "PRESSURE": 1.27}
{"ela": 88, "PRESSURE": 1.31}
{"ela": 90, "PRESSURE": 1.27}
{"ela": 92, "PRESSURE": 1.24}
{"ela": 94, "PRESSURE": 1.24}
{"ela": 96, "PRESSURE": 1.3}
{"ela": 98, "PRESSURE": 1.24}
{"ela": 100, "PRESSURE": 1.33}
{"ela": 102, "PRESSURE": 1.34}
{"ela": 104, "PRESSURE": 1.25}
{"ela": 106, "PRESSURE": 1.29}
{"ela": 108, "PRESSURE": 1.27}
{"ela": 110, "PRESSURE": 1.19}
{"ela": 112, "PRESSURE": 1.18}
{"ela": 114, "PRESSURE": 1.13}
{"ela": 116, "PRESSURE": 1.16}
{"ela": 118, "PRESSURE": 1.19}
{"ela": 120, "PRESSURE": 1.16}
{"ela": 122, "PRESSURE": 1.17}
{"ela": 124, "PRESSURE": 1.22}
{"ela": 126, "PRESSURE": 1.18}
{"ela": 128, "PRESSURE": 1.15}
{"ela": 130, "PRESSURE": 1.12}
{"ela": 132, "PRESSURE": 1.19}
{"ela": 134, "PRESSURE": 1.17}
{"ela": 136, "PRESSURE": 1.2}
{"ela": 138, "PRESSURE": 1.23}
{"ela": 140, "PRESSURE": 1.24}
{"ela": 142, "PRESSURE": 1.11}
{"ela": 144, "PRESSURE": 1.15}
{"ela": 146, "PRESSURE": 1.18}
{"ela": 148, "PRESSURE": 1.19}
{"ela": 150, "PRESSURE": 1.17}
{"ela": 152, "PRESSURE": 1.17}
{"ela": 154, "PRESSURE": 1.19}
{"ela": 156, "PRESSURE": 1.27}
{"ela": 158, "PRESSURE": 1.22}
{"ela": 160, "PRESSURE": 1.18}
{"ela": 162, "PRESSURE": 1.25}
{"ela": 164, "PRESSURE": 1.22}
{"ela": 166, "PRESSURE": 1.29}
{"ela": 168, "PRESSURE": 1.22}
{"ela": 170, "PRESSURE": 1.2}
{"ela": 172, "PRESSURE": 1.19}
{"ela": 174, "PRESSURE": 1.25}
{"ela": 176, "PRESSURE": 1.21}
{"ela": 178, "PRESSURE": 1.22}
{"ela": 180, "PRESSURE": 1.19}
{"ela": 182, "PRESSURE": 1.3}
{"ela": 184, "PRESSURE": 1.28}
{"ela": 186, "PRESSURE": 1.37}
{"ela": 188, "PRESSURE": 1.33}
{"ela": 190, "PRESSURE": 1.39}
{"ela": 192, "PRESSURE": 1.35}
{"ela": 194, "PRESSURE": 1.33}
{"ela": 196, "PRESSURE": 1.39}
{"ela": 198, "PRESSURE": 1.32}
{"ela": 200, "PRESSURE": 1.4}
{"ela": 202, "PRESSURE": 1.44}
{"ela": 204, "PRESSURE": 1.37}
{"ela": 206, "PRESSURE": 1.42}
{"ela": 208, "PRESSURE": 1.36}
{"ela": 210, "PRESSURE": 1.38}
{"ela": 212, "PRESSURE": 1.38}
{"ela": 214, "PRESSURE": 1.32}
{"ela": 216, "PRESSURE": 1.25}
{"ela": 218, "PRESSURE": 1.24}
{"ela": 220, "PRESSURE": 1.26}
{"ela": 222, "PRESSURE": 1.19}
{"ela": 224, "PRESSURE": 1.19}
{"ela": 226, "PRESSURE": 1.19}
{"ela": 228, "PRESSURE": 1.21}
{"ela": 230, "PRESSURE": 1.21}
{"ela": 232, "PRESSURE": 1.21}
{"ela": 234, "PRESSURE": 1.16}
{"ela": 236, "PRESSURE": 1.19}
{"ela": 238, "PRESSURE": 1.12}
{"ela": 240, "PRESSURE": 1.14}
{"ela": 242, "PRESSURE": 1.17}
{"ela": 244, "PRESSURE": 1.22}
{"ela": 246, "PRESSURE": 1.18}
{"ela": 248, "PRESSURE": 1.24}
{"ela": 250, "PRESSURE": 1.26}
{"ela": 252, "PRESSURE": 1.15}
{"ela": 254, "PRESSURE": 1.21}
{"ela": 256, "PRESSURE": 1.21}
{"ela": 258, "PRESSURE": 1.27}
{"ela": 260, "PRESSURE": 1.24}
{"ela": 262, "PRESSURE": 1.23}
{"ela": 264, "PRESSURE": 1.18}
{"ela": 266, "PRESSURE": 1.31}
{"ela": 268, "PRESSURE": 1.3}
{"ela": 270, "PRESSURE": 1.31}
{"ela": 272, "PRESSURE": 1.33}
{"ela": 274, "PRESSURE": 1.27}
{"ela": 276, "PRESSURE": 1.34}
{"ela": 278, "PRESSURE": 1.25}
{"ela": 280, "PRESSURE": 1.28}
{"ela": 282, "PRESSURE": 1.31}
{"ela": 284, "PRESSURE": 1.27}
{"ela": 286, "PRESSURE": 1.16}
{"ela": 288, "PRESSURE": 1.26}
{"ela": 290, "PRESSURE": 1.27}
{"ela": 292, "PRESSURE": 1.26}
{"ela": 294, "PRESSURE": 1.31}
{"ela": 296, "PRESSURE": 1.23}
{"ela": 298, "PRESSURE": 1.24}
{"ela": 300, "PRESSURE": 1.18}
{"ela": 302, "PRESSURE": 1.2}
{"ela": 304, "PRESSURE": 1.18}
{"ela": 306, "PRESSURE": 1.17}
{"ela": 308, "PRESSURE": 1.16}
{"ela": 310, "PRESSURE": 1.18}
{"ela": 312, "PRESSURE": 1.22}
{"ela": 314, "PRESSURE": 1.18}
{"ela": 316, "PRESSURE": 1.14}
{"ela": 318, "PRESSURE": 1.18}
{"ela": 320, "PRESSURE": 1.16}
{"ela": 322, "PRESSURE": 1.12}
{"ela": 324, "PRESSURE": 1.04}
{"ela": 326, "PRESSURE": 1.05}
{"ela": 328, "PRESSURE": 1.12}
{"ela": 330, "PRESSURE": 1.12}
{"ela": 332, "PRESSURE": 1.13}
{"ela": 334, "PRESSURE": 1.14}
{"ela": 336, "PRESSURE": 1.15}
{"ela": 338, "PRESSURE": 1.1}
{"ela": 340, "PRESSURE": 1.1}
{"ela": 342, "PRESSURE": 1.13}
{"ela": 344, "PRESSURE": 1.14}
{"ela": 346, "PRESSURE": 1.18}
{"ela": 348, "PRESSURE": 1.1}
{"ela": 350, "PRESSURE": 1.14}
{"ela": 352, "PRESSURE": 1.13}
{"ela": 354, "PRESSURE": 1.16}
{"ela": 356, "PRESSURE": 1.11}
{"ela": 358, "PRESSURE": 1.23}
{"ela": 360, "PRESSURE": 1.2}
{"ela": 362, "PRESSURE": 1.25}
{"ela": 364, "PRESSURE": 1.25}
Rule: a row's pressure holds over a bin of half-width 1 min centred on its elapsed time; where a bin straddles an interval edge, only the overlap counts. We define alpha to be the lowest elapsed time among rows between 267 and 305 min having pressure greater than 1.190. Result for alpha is 268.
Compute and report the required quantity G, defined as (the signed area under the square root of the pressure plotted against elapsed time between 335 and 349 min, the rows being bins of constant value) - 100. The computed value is -85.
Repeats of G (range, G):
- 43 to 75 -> -65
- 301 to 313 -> -87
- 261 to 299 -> -57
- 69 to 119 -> -44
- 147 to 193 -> -49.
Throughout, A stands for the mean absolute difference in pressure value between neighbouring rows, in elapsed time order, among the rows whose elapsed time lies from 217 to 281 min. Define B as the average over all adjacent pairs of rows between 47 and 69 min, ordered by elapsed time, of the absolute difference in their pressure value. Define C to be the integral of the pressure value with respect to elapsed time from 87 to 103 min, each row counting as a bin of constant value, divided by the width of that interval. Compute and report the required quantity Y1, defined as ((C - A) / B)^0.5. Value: 5.6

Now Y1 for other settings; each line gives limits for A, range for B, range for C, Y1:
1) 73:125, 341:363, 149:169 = 5.1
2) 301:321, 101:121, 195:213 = 5.7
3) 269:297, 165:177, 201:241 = 5.5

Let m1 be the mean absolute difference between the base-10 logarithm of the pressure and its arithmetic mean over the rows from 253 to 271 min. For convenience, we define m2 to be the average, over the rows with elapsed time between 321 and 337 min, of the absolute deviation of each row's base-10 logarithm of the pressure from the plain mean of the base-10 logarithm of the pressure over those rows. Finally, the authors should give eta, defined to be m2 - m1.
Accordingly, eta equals -0.002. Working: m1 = 0.014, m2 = 0.013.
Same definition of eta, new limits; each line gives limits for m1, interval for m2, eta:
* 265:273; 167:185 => 0.008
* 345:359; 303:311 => -0.010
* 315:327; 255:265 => -0.010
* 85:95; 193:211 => 0.002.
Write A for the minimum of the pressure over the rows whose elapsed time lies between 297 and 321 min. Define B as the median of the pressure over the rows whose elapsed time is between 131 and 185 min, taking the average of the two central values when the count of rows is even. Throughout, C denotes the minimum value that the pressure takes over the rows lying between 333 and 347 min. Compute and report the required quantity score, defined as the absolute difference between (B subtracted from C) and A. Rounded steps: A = 1.14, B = 1.20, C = 1.1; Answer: 1.24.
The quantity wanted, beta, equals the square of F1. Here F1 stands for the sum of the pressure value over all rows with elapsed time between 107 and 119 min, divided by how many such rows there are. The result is 1.4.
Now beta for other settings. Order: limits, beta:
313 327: 1.3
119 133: 1.4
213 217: 1.7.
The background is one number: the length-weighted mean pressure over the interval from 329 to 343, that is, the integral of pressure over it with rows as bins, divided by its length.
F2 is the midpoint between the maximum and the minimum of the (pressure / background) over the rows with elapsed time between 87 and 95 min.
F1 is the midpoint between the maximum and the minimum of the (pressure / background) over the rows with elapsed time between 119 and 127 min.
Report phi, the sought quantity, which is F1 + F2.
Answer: 2.19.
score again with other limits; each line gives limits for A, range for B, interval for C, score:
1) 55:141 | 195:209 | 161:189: 1.32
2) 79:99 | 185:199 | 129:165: 1.47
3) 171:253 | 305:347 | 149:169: 1.09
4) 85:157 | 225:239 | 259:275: 1.12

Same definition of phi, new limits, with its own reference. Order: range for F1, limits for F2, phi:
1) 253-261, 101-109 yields 2.25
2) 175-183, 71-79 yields 2.17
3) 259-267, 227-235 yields 2.16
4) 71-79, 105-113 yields 2.16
